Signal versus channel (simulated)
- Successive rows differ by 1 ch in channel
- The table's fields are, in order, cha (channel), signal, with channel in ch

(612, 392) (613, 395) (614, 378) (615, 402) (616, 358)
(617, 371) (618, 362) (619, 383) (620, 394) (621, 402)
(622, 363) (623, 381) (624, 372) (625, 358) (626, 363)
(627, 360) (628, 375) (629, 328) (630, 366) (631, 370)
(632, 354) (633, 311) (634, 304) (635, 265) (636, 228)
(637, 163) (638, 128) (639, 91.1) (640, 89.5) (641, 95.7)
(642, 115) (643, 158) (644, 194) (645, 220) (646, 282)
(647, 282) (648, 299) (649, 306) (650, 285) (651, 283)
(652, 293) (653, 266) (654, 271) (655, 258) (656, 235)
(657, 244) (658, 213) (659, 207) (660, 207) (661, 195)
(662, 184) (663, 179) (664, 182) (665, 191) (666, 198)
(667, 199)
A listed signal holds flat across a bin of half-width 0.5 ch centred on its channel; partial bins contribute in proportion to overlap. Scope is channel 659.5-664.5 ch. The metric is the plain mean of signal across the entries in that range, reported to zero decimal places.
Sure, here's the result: 189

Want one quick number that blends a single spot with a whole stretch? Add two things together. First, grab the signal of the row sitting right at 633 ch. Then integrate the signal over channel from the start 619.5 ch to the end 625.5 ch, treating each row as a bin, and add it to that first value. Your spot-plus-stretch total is 2581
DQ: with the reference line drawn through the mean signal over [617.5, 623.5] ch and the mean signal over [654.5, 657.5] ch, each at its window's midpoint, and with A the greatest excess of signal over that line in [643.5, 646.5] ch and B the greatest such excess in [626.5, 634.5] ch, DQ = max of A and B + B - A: 60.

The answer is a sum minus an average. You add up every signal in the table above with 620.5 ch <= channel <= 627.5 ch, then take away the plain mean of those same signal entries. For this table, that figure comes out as 2228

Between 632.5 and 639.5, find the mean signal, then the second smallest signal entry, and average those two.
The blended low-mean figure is 170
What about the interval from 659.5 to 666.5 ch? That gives 186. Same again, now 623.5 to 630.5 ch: 359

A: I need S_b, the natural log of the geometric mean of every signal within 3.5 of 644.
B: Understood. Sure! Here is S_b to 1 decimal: 5.2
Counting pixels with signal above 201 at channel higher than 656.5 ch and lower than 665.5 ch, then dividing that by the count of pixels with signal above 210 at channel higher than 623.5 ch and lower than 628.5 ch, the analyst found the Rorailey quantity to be 0.8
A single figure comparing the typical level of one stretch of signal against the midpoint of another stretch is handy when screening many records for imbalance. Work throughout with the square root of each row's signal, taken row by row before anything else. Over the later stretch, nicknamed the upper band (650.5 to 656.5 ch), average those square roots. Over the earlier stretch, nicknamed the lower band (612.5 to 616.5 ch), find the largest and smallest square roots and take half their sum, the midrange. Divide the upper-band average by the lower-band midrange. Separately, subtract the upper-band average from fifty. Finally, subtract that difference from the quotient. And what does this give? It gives -32.8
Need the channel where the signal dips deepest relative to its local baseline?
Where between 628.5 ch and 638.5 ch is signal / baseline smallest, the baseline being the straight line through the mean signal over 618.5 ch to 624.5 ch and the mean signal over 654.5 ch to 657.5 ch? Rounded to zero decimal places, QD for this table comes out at 638 ch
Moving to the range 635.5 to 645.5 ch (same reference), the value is 640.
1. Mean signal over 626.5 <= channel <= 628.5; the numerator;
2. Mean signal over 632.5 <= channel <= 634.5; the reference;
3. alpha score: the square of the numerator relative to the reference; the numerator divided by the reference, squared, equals 1.43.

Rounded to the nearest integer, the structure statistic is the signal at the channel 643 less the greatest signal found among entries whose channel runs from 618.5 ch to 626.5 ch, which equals -244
